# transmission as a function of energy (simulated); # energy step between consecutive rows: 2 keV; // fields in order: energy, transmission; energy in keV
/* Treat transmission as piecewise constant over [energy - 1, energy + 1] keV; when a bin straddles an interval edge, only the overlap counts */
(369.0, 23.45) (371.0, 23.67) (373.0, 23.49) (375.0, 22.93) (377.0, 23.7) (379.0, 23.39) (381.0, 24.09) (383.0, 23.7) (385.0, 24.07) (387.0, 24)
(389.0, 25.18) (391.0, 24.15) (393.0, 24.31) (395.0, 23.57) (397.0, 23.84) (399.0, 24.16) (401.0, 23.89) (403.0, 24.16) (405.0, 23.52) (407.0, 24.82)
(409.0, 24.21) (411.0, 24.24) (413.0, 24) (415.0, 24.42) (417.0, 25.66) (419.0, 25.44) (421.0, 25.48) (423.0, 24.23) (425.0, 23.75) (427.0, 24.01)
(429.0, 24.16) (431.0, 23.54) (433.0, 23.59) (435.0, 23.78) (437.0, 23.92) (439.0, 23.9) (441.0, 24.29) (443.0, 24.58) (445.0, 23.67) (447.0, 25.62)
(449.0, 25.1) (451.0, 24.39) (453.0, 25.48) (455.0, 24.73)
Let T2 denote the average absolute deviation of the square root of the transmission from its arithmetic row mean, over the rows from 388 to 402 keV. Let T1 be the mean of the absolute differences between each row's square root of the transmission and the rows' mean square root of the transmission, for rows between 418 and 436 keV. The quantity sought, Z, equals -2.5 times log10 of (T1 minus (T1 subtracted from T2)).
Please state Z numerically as 2.8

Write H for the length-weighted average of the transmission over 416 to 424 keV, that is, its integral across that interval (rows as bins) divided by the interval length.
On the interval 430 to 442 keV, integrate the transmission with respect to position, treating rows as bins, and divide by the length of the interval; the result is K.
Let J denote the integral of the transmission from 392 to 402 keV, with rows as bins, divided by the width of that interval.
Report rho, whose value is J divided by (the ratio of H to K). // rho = 22.7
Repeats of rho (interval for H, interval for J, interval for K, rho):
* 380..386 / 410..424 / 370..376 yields 24.2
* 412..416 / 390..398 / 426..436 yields 23.6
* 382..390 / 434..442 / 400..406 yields 23.6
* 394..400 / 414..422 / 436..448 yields 25.8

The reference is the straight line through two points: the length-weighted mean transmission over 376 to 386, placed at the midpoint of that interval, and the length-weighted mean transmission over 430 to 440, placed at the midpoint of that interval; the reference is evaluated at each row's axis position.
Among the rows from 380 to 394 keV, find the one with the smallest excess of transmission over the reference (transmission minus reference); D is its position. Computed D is 383.0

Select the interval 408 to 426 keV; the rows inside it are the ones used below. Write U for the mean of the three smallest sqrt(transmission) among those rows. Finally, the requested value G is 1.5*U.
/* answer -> 7.35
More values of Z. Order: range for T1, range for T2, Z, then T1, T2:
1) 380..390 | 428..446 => 3.2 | 0.039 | 0.028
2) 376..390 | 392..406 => 3.3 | 0.037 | 0.025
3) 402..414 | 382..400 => 4.1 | 0.027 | 0.031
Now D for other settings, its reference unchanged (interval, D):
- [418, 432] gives 431.0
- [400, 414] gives 405.0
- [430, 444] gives 431.0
